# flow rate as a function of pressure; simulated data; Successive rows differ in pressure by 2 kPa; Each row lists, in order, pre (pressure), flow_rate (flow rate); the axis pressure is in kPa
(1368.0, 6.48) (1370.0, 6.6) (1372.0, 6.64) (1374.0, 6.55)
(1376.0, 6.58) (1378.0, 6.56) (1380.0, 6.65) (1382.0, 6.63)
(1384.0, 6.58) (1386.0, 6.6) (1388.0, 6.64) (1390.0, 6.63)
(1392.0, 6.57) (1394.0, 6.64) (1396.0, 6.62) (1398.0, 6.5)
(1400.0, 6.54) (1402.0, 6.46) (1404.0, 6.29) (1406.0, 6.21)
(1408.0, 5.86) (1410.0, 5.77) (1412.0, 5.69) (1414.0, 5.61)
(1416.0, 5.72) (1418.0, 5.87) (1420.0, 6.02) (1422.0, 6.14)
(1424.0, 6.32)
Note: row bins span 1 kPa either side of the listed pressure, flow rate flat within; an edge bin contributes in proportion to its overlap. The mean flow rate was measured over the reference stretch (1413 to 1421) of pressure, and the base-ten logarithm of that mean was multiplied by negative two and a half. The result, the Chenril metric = -1.91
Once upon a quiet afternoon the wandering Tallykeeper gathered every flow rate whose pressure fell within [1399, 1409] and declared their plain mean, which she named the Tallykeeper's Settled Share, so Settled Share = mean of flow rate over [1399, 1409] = 6.27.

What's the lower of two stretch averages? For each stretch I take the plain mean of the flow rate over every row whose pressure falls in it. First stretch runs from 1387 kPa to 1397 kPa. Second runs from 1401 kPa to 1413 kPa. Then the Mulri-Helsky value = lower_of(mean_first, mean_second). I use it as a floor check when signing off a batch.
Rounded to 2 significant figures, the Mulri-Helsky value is 6.0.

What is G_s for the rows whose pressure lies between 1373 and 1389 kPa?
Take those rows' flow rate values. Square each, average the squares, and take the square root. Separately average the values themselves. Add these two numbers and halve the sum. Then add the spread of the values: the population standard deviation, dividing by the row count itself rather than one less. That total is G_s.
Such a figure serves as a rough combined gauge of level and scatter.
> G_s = 6.63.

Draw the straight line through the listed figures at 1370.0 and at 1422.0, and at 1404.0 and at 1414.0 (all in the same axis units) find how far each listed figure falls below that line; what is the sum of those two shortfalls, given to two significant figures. 0.61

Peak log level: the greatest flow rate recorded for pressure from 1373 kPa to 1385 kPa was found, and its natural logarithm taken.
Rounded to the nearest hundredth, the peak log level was 1.89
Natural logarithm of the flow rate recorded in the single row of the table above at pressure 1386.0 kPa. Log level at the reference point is 1.89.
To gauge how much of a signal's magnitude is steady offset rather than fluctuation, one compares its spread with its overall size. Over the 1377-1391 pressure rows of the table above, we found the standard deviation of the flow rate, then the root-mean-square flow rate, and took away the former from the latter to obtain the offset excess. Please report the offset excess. 6.58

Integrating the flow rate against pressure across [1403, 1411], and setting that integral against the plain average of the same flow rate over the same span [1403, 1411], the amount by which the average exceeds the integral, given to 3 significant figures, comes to -42.2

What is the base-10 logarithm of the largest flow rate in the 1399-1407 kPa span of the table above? 0.816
